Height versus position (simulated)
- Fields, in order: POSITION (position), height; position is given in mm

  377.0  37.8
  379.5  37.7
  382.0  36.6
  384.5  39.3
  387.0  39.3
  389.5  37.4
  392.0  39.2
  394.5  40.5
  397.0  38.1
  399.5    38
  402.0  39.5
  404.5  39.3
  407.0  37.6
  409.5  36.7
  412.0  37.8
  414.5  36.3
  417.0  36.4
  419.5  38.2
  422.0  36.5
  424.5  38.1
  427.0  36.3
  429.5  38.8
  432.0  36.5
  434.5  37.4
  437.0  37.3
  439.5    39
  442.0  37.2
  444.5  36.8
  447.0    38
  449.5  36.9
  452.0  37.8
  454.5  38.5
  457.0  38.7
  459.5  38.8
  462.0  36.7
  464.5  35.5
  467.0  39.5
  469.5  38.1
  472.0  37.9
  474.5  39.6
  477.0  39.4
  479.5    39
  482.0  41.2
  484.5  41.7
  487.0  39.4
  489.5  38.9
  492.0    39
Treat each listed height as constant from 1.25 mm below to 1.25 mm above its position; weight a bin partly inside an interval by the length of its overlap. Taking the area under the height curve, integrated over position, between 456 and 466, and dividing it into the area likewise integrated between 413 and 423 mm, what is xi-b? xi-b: 0.98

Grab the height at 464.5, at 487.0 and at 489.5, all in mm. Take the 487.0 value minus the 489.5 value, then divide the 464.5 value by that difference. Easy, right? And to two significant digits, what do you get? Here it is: 71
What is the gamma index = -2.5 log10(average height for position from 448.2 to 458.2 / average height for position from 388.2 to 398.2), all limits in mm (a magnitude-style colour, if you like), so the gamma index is 0.02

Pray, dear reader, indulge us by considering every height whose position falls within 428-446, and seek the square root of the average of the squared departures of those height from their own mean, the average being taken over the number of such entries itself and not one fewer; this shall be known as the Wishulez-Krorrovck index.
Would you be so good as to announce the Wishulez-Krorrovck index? 0.89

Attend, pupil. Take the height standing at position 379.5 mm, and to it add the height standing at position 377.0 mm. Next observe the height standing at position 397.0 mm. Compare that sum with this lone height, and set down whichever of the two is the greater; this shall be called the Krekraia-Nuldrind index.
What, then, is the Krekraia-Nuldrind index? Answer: 75.5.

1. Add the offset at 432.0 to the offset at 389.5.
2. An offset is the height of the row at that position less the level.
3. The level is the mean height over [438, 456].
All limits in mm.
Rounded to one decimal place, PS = -1.6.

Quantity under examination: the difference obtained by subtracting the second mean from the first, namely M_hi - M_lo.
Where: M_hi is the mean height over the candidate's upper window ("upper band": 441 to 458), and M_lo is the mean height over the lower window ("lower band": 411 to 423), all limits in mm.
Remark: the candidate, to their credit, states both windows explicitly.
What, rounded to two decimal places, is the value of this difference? 0.66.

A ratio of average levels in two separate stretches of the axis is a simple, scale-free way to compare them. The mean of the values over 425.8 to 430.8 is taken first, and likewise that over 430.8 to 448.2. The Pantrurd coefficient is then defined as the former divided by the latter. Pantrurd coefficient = 1.00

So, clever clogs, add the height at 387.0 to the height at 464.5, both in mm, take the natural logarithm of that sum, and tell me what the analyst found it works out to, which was 4.31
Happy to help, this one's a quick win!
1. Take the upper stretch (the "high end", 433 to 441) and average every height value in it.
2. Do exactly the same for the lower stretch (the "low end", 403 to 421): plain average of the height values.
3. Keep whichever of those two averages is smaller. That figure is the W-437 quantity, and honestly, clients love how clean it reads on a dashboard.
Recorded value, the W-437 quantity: 37.5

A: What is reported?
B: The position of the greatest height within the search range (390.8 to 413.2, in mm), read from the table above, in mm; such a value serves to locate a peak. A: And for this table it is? 394.5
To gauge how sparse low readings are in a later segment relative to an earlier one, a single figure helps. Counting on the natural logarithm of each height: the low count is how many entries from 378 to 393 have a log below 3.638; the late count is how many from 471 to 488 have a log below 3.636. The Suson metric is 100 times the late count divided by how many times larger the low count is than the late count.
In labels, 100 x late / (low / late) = 33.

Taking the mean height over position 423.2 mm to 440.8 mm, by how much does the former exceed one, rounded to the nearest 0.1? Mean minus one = 36.6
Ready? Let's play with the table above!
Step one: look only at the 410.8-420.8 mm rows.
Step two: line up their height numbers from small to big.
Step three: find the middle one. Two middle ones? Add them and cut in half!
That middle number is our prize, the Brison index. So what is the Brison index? 37.1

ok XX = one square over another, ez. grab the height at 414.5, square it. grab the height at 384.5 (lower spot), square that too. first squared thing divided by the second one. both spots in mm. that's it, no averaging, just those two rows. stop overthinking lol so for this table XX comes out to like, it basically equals 0.85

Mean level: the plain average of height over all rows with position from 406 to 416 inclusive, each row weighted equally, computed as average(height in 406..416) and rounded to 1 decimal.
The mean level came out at 37.1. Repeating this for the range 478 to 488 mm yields 40.3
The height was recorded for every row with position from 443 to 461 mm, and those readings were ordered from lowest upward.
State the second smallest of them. 36.9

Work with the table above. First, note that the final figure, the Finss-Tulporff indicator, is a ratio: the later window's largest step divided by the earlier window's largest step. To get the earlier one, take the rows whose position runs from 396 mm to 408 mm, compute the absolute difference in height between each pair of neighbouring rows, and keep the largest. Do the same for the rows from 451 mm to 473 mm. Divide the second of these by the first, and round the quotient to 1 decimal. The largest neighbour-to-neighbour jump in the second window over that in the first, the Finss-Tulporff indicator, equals 2.4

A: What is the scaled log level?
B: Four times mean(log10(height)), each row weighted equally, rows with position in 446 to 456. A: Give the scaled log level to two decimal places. 6.31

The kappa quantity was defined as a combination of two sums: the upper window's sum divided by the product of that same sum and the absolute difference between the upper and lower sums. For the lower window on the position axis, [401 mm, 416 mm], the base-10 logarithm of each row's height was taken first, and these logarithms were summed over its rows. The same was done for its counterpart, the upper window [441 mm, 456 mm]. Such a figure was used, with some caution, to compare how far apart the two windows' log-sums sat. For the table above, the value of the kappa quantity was 45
